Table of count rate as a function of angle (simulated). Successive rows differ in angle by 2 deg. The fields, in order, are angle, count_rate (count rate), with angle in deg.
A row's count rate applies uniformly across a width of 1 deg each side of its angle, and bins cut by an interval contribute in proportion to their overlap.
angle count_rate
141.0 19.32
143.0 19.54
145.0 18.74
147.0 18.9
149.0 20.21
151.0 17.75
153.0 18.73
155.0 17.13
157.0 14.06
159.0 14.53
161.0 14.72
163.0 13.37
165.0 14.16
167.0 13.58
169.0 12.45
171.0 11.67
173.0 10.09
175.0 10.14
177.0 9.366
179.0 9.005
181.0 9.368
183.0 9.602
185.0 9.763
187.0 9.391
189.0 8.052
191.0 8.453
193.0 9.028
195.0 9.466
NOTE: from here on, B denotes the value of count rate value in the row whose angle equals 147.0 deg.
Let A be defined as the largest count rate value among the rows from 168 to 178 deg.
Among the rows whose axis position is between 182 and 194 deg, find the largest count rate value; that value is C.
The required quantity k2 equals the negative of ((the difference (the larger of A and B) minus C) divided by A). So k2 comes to -0.7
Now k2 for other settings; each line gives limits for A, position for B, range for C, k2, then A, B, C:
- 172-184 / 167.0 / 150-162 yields 0.5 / 10.14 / 13.58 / 18.73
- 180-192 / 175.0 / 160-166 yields 0.5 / 9.763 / 10.14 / 14.72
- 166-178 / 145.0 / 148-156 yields 0.1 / 13.58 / 18.74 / 20.21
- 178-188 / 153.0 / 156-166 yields -0.4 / 9.763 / 18.73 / 14.72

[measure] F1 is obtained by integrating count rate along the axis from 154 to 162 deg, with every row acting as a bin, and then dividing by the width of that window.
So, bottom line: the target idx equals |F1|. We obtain 15.1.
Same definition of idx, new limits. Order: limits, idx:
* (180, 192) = 9.1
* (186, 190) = 8.7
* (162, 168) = 13.7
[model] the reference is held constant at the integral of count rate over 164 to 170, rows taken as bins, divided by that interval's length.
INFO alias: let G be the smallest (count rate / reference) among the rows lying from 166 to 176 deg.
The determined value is 0.75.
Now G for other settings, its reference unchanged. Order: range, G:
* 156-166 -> 1.00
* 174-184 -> 0.67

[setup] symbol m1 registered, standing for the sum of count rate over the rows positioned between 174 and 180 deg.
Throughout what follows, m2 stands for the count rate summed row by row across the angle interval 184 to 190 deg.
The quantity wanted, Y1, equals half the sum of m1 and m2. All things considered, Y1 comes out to 28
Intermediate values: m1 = 28.5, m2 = 27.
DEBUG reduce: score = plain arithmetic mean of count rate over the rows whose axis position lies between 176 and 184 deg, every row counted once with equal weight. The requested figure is 9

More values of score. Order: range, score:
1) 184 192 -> 9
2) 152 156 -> 18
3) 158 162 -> 15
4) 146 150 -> 20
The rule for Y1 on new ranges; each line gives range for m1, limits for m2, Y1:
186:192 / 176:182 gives 27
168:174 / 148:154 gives 45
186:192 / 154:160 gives 36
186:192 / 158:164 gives 34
